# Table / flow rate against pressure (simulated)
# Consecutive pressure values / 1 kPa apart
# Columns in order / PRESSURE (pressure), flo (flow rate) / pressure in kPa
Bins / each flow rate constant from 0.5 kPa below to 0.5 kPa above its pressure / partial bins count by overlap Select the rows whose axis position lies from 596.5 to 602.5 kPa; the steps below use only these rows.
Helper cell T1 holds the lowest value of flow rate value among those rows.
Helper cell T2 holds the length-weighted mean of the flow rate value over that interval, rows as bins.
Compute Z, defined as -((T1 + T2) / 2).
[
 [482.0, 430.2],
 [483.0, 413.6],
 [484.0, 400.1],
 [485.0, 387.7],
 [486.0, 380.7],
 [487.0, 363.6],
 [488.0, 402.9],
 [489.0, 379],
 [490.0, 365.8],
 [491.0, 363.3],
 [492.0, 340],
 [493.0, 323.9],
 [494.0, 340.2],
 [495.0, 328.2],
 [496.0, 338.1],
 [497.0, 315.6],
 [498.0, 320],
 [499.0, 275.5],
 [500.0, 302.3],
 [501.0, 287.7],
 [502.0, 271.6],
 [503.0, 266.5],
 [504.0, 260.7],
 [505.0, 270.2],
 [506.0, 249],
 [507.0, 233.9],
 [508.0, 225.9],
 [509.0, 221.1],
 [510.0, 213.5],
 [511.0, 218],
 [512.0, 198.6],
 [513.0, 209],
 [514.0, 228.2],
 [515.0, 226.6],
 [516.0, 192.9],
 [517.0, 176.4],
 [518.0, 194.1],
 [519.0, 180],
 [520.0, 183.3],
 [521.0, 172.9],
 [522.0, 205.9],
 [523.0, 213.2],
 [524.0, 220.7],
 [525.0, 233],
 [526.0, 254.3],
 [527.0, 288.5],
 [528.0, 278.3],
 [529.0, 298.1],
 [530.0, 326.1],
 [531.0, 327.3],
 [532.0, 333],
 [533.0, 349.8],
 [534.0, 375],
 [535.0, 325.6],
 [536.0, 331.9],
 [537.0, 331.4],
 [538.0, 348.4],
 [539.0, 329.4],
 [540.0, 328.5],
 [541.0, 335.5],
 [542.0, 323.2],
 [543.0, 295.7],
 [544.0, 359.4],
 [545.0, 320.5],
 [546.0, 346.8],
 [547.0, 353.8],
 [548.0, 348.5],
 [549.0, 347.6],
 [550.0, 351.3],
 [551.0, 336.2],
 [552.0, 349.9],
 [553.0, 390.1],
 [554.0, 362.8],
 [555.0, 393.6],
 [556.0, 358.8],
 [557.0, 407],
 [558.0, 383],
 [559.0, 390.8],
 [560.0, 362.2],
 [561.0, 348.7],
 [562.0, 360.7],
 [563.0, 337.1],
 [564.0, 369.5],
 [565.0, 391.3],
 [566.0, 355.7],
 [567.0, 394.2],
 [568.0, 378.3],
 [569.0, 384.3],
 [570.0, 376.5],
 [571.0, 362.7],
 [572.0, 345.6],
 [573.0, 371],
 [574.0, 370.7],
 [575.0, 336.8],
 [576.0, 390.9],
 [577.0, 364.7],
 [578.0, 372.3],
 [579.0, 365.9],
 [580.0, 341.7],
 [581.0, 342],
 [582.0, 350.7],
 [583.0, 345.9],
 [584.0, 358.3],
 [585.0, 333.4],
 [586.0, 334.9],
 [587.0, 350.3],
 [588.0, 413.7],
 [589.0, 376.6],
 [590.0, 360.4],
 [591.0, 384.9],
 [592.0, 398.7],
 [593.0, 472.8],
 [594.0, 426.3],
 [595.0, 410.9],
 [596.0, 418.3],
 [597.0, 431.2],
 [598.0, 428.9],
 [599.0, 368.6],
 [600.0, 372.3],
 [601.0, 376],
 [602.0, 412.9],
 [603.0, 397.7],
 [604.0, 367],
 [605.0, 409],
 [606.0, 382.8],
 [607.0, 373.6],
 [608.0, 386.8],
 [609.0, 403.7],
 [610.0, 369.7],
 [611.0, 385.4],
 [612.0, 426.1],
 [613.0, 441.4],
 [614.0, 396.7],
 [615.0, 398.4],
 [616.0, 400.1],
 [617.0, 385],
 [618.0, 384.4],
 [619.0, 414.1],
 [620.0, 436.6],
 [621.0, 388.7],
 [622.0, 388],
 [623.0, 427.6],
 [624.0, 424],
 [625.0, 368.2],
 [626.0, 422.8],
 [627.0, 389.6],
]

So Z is -383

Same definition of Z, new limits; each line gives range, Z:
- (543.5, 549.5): -333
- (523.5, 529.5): -241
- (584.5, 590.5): -347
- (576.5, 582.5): -349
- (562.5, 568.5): -354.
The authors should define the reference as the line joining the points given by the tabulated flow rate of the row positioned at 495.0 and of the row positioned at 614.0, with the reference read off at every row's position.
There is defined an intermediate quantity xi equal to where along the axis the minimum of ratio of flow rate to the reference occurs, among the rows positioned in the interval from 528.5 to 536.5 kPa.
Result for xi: 529.0 kPa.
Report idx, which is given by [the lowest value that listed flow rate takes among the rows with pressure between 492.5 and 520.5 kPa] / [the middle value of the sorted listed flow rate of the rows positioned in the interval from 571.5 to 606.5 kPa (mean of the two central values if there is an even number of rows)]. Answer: 0.47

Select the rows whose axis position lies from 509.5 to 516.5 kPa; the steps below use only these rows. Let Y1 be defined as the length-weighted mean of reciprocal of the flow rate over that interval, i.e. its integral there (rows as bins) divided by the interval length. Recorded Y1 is 0.0047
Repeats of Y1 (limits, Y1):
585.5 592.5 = 0.0027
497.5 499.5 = 0.0034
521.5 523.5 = 0.0048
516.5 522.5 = 0.0054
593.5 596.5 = 0.0024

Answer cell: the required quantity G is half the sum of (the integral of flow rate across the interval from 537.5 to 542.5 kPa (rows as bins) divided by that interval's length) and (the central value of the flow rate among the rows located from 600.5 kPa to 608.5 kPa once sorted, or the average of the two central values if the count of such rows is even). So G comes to 359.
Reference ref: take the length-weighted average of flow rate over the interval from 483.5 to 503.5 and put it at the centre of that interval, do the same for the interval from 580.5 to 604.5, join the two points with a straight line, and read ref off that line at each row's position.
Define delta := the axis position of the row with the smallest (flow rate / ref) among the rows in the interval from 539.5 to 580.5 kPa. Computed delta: 543.0 kPa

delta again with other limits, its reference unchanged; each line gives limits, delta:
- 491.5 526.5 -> 521.0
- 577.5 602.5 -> 585.0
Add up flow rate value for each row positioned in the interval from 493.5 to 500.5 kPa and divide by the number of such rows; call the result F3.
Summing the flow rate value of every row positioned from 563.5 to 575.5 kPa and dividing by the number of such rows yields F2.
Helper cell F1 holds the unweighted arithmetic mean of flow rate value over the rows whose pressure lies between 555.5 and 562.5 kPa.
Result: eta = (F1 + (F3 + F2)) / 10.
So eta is 106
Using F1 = 373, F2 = 370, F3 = 317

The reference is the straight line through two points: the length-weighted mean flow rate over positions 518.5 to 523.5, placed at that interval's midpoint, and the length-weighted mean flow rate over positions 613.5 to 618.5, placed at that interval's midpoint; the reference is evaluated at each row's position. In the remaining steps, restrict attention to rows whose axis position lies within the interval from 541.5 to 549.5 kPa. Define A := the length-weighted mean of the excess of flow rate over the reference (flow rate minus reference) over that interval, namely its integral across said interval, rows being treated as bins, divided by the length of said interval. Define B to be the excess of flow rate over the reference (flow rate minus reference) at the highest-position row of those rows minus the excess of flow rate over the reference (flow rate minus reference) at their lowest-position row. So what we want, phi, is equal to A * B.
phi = 894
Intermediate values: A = 94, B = 10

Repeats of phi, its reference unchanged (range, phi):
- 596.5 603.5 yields -1818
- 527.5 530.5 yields 4040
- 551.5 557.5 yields 5335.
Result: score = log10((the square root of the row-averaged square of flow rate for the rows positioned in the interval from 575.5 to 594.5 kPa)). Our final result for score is 2.57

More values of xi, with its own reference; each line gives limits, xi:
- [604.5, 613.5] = 610.0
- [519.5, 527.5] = 521.0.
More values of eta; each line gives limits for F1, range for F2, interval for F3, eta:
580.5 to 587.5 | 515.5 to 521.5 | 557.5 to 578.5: 90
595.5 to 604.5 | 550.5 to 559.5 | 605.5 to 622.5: 117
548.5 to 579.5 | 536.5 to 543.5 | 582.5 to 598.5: 109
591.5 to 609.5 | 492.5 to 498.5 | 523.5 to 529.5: 99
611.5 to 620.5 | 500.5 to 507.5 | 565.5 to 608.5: 105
